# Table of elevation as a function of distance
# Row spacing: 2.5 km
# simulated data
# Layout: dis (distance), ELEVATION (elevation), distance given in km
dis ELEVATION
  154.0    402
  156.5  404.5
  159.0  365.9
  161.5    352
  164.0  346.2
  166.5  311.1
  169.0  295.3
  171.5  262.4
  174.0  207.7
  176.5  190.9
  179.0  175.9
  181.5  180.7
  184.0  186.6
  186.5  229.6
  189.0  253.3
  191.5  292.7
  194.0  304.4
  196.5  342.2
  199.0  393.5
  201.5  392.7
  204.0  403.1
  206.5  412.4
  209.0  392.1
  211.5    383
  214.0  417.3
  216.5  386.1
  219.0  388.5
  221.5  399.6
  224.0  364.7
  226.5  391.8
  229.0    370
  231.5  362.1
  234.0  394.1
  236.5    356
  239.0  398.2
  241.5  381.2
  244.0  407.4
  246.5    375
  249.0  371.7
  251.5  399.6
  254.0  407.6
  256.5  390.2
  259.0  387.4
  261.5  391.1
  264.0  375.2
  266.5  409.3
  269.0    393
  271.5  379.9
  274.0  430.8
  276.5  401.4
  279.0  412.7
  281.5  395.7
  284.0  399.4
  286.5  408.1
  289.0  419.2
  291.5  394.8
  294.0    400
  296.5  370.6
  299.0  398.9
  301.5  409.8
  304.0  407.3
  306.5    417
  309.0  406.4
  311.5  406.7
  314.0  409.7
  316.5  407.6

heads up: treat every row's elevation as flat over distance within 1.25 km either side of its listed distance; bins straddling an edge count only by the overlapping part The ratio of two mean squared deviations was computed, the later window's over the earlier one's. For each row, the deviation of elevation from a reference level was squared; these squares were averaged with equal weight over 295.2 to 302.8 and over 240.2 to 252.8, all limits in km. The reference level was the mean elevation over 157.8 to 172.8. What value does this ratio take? 1.2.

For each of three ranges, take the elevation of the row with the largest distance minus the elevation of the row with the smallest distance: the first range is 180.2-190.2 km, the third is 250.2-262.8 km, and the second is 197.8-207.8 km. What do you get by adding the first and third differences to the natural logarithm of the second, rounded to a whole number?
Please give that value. 67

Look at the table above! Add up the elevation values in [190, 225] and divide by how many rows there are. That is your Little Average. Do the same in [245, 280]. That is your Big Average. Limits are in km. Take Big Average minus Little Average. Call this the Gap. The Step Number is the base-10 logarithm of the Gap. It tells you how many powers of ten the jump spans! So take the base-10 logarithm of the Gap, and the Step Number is 1.3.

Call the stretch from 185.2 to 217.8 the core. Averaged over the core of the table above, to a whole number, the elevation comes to 354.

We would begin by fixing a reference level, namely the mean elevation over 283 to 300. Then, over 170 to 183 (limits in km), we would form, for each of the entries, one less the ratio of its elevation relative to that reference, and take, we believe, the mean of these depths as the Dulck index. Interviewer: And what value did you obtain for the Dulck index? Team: 0.49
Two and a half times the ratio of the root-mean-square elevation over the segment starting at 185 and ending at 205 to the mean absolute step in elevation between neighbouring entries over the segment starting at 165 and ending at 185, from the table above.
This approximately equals 40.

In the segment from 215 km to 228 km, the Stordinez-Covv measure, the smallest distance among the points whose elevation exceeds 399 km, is 221.5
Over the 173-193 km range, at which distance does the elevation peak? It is 191.5 km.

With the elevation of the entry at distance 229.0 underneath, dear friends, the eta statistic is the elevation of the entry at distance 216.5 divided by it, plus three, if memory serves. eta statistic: 4.04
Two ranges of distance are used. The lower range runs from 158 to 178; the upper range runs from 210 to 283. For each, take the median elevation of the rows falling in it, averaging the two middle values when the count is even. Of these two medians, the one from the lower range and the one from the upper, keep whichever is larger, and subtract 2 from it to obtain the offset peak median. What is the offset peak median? 389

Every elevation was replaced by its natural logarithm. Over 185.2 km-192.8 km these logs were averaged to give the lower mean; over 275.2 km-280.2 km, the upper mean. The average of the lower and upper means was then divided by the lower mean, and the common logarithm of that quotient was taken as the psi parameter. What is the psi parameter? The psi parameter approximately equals 0.018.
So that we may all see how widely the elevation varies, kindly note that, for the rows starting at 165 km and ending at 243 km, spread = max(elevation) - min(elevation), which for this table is 241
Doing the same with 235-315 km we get 75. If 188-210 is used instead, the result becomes 159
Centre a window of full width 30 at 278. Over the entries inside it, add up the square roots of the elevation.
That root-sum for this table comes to 240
